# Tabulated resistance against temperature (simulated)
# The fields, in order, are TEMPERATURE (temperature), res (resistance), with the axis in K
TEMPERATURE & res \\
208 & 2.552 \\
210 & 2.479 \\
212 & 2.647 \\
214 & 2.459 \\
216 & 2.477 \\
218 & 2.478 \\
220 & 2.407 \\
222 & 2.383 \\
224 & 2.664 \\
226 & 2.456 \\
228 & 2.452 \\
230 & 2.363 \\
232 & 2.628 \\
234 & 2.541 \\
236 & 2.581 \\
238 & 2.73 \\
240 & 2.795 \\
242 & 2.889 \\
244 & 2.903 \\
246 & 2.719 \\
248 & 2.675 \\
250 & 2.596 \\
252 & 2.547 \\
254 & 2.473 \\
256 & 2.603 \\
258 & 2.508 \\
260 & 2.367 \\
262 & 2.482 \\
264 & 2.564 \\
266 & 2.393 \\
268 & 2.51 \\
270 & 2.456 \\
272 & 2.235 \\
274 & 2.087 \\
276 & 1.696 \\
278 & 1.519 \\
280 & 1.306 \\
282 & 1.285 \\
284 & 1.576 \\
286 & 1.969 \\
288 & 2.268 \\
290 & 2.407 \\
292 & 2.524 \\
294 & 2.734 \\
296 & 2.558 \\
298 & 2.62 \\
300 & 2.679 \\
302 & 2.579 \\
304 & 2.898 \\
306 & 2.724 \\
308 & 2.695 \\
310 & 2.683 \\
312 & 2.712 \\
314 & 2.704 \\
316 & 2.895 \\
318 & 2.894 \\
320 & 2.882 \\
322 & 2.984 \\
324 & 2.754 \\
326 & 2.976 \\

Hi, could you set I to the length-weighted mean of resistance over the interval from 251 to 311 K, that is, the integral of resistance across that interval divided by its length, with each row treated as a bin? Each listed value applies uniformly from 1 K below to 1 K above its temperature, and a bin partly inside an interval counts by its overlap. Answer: 2.33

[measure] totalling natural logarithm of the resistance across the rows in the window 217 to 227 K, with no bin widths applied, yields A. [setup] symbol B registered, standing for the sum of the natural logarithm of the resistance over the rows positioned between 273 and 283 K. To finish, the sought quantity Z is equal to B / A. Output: 0.5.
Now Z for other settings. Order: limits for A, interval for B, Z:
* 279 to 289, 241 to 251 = 2.1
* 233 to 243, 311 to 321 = 1.0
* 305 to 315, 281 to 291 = 0.6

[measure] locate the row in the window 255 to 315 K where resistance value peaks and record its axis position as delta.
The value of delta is 304 K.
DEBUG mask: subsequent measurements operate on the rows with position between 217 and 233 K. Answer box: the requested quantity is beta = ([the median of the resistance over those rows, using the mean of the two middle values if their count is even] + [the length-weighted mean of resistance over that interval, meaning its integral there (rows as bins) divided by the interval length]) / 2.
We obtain 2.47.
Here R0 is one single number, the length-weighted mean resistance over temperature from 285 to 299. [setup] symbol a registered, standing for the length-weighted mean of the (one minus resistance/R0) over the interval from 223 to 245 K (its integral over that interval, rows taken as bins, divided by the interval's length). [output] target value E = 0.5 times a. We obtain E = -0.040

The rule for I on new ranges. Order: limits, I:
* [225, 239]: 2.54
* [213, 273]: 2.54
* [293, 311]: 2.69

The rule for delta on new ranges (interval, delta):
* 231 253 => 244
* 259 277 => 264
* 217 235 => 224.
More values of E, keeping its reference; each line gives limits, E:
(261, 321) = 0.011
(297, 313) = -0.053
